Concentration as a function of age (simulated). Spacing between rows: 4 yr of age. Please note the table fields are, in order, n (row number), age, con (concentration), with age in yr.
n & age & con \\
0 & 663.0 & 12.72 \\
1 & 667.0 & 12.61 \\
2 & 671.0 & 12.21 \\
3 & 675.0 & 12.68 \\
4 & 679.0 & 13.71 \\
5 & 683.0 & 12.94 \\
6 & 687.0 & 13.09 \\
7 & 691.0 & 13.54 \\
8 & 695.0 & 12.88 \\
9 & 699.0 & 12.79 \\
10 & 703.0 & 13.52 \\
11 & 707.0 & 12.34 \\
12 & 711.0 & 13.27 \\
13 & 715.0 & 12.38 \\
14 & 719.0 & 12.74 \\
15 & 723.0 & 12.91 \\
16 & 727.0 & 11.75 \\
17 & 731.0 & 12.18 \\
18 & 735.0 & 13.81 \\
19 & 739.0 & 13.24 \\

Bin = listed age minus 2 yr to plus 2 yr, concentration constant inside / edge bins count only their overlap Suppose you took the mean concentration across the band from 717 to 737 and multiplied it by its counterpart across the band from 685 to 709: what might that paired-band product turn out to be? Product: 165.2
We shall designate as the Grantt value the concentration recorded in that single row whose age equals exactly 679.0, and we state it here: 13.71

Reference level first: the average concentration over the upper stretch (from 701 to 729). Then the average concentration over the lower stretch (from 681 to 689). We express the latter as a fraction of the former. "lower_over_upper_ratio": 1.02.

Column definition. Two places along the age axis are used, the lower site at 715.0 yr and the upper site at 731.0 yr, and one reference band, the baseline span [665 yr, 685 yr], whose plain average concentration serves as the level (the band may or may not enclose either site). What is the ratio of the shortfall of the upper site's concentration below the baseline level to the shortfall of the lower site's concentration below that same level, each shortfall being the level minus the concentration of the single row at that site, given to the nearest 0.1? 1.4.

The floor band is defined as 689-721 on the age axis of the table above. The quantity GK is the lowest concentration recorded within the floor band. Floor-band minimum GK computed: 12.34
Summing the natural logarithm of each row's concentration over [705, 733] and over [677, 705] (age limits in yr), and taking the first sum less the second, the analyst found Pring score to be -0.4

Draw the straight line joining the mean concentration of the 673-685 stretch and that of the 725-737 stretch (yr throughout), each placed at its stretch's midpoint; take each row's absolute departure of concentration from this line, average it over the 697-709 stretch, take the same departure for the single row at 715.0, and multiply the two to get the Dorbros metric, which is 0.152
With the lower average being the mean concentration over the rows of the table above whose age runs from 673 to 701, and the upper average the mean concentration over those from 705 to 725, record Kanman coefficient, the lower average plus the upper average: 25.8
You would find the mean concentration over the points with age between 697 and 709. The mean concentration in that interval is 12.9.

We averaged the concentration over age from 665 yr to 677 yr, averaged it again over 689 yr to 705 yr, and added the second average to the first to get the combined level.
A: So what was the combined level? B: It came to 25.7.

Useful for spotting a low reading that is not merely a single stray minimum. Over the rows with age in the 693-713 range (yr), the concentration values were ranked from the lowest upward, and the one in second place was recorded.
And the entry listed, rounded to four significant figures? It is 12.79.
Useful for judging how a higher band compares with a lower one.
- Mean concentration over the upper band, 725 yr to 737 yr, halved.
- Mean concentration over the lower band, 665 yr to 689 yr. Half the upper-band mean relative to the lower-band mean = 0.489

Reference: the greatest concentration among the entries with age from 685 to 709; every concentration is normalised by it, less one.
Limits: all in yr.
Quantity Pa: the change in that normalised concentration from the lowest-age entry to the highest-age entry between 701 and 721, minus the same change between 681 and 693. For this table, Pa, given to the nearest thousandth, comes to -0.102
